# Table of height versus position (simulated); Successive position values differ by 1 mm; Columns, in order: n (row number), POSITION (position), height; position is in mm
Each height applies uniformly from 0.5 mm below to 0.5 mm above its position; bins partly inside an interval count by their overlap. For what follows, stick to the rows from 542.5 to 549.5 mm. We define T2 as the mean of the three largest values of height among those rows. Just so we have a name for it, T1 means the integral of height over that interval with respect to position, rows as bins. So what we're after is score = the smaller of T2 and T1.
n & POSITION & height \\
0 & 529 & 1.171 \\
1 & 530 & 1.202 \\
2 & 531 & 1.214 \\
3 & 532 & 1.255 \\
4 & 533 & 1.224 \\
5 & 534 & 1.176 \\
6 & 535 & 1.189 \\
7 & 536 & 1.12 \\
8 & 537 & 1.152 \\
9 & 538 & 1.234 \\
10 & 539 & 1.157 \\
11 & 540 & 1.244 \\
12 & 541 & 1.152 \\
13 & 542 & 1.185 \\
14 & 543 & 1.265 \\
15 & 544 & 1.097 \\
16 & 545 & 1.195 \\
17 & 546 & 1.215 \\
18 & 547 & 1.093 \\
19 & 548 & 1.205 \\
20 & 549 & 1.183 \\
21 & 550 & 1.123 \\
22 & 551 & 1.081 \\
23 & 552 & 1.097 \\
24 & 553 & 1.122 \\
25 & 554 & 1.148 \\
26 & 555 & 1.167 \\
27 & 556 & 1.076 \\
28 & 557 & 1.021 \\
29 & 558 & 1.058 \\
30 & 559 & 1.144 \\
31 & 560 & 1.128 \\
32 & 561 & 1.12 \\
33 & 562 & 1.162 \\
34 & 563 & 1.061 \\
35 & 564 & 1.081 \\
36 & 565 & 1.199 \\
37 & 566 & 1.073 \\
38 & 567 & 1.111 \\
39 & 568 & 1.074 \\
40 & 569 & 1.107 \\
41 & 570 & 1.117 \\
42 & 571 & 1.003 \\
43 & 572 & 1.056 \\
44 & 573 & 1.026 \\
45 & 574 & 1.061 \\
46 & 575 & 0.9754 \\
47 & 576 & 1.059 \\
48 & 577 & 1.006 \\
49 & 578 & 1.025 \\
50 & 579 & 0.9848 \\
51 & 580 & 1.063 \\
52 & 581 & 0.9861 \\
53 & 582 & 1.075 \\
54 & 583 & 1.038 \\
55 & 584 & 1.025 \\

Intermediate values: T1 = 8.25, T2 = 1.23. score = 1.23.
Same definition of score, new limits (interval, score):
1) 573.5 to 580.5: 1.06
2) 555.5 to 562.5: 1.14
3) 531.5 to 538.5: 1.24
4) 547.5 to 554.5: 1.18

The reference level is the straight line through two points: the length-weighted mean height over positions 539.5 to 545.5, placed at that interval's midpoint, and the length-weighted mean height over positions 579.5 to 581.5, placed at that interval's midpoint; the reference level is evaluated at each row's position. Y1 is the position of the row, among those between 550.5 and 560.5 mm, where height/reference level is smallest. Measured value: 557 mm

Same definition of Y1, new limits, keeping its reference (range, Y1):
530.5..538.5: 536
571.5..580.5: 575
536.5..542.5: 537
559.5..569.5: 563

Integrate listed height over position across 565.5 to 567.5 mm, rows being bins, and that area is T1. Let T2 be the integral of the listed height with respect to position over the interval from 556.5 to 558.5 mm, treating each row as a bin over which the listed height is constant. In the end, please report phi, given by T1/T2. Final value 1.05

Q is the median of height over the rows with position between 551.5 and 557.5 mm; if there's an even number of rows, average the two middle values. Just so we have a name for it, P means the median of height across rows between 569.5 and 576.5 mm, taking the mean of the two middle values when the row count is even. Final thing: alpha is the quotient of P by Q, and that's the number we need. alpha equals 0.95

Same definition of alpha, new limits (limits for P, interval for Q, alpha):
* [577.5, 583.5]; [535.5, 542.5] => 0.89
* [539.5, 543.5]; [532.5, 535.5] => 1.02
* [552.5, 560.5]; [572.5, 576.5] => 1.08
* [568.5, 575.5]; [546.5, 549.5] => 0.89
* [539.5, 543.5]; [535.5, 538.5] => 1.05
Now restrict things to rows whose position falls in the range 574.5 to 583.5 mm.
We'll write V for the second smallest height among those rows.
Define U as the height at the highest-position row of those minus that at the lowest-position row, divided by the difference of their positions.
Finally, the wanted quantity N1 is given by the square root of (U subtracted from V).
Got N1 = 0.99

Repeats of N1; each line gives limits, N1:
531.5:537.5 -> 1.08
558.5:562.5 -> 1.06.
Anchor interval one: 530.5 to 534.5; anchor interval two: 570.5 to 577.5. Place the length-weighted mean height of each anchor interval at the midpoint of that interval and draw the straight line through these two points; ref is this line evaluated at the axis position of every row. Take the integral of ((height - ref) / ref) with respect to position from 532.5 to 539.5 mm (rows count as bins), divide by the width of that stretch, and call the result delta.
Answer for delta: -0.019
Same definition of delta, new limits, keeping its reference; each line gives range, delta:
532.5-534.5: -0.010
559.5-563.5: 0.031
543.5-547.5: -0.006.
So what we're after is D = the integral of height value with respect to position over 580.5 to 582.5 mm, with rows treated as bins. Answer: 2.06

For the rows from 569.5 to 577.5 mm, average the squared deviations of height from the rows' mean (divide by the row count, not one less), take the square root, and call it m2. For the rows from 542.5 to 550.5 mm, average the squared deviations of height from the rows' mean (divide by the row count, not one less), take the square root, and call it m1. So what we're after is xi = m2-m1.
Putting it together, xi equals -0.016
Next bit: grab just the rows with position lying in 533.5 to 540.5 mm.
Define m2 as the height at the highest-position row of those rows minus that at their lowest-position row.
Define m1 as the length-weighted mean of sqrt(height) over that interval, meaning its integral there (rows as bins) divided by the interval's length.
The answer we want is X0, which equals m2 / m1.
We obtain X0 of 0.06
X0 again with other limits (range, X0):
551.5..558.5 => -0.04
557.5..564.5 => 0.02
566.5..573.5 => -0.08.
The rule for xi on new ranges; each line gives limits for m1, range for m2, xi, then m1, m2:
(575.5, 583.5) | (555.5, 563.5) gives 0.013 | 0.033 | 0.046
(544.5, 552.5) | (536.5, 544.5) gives 0.001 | 0.052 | 0.054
